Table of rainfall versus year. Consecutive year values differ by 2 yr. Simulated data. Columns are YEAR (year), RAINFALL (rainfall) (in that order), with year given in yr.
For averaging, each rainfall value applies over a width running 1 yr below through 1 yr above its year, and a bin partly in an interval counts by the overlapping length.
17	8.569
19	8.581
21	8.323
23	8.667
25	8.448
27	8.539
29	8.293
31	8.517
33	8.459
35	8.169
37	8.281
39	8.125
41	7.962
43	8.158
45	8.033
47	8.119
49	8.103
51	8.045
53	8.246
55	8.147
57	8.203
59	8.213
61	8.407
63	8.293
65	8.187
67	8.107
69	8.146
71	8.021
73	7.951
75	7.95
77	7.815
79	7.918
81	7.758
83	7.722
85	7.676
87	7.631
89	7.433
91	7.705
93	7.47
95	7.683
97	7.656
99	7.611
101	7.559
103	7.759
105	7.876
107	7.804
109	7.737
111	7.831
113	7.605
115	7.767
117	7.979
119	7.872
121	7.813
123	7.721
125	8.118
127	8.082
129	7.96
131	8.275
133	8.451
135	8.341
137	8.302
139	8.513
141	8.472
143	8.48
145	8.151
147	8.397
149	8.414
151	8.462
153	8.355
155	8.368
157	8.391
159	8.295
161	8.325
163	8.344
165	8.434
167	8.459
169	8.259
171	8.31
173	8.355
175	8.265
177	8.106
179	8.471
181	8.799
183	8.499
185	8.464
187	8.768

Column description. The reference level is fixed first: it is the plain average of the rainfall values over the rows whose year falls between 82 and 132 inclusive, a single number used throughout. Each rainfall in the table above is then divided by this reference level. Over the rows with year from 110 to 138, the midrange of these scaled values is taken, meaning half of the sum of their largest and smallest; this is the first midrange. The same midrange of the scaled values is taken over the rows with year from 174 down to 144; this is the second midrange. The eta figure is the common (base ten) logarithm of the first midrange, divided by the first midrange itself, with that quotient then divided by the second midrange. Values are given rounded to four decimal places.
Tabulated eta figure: 0.0127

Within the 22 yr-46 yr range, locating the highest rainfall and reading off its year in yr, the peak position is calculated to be 23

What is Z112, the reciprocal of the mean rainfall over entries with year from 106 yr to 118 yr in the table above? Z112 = 0.1284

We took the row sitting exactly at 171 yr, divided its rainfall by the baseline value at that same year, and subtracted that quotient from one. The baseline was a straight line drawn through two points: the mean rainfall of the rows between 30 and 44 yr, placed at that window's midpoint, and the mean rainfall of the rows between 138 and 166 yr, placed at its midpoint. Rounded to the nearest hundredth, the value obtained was 0.01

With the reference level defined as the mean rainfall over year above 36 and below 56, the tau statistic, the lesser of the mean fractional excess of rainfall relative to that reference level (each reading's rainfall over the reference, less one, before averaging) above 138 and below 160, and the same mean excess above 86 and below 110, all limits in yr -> -0.057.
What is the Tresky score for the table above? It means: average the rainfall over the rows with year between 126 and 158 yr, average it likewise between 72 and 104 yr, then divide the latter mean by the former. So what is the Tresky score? 0.92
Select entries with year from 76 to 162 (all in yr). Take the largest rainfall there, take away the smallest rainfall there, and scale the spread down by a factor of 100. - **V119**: 0.011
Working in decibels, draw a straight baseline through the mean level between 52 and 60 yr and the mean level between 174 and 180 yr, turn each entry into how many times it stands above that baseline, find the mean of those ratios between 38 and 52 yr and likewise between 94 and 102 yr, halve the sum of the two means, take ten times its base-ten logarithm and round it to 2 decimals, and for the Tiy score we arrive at -0.19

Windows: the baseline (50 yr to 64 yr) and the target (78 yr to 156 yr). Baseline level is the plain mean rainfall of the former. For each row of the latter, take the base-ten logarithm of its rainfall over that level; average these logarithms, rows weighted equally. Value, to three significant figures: -0.0140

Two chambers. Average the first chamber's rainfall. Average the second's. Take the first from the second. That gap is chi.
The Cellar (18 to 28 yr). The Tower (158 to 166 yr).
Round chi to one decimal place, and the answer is -0.2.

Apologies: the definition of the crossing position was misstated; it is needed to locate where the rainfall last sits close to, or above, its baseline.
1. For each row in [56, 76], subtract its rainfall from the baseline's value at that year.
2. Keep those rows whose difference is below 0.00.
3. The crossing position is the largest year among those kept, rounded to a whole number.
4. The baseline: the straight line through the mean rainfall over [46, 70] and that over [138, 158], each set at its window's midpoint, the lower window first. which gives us 63 yr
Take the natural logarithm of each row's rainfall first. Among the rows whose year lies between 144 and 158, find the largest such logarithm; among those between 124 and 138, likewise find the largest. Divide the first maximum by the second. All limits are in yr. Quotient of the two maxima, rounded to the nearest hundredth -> 1.00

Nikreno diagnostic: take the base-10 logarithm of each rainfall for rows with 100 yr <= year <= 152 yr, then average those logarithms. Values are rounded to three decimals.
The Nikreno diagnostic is 0.906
